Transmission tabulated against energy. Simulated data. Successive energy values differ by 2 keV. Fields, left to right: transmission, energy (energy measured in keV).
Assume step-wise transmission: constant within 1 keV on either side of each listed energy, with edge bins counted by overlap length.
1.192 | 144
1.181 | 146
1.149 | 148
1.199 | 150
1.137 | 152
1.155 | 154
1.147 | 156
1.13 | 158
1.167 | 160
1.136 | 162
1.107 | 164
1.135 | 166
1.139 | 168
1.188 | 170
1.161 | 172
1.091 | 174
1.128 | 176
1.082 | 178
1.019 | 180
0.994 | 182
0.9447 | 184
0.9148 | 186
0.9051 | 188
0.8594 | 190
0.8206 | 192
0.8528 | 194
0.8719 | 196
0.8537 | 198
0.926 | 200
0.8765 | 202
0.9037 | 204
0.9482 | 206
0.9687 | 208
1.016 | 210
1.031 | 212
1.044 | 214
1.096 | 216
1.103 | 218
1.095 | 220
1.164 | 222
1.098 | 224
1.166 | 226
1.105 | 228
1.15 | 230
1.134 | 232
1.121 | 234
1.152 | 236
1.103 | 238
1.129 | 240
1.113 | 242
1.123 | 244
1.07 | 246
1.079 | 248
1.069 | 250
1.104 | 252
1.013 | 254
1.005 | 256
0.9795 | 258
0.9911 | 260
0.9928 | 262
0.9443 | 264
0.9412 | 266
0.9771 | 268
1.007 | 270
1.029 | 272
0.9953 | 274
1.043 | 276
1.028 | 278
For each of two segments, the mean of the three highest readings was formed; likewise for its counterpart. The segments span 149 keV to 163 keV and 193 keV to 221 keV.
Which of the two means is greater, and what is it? 1.17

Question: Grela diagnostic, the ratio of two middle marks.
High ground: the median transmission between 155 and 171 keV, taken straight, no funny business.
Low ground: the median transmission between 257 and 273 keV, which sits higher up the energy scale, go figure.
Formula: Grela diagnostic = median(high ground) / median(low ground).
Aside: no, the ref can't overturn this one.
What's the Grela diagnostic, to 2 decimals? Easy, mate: 1.15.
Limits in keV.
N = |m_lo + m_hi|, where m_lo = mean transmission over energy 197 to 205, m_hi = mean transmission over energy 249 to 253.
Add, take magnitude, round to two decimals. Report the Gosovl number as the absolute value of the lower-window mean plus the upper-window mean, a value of 1.98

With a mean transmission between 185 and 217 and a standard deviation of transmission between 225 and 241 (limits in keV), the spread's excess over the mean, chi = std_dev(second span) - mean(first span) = -0.91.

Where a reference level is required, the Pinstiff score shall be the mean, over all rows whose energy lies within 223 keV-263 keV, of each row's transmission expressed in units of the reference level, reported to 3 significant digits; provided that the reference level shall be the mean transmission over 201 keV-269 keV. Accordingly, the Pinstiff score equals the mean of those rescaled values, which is 1.03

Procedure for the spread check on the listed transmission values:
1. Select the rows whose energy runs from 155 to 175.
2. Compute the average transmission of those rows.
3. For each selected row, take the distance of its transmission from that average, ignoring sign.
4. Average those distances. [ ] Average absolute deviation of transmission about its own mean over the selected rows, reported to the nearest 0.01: 0.02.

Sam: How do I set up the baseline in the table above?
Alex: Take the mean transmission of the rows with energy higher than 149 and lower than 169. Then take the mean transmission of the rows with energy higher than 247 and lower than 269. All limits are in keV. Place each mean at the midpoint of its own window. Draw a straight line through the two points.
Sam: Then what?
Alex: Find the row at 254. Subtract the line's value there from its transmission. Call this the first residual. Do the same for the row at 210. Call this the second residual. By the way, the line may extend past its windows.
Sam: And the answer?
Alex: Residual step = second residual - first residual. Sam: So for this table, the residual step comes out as -0.058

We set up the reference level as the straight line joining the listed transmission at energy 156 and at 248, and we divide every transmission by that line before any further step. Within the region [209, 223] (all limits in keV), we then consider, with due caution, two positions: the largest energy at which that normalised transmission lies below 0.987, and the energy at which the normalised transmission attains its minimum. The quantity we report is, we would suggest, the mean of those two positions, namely 212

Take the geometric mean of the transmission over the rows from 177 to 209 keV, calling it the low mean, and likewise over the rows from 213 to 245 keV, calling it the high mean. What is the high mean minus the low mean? 0.20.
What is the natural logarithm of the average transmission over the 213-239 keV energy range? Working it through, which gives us 0.11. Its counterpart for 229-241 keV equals 0.12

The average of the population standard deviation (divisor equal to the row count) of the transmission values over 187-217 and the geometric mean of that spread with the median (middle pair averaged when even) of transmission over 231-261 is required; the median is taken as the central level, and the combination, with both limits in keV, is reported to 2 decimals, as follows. 0.19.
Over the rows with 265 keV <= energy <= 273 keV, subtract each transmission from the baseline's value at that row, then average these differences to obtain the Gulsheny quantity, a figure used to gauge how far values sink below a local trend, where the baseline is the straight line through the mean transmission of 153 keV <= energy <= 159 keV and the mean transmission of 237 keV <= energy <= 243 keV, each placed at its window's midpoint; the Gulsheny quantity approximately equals 0.12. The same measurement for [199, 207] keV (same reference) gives 0.21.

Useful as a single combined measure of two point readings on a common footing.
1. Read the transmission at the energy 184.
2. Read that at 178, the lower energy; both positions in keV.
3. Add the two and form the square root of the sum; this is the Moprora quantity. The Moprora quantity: 1.42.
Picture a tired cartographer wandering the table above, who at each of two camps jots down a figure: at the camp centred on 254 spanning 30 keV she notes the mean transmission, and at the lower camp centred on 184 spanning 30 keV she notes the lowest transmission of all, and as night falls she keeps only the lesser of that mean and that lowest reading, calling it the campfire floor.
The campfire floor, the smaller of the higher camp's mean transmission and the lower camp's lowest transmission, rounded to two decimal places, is 0.82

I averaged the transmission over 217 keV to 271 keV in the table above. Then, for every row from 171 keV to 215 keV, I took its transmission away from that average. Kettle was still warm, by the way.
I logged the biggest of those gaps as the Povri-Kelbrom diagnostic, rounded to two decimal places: 0.25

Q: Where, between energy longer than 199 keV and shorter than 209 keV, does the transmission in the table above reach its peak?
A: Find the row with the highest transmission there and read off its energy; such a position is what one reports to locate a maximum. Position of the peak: 208 keV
